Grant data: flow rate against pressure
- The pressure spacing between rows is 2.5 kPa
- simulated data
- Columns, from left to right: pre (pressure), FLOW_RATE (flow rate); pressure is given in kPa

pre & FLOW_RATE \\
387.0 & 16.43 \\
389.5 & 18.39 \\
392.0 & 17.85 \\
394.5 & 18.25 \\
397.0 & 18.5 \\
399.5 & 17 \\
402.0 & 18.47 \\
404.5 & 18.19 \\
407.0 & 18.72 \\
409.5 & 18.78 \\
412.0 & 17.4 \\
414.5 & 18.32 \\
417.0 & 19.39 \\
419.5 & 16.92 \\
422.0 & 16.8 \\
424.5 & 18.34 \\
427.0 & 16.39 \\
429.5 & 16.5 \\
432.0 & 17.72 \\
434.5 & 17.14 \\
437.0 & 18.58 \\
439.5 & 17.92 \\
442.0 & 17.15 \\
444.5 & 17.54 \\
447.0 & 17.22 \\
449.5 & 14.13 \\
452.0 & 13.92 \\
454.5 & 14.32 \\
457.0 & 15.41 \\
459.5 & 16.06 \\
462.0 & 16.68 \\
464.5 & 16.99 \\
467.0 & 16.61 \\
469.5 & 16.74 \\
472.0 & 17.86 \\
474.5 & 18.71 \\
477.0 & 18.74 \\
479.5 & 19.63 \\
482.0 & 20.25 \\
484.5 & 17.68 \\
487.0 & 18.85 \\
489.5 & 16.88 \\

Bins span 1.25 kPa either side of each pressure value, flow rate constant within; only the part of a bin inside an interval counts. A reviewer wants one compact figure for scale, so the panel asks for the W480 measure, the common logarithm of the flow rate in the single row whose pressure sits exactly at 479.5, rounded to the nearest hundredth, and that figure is 1.29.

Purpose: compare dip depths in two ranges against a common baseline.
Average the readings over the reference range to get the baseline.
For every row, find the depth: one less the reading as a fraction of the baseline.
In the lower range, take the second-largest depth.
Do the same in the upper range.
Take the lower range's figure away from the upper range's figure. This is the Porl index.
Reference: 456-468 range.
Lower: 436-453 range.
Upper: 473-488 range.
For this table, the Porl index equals -0.28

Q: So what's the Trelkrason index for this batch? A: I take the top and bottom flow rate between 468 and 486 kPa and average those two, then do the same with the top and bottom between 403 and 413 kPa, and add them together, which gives 36.6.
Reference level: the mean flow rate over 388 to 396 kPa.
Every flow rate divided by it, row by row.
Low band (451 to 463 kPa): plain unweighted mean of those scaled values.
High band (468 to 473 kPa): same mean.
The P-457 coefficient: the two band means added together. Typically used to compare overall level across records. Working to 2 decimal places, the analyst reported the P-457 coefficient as 1.79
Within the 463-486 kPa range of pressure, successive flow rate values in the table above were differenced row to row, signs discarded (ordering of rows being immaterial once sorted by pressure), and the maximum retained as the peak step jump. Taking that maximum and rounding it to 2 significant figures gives 2.6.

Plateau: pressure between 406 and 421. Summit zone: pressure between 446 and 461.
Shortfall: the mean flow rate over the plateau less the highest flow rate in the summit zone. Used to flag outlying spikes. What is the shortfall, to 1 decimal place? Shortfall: 1.0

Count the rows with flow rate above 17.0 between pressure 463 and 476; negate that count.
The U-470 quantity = -2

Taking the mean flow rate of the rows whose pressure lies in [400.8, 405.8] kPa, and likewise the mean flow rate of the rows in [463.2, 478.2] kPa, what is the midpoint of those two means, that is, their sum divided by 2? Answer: 18.0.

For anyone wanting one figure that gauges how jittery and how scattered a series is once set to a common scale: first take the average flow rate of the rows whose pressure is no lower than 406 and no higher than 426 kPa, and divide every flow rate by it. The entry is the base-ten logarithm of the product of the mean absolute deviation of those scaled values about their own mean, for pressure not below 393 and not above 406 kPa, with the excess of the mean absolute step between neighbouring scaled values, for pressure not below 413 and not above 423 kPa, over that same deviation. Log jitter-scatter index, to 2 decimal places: -2.98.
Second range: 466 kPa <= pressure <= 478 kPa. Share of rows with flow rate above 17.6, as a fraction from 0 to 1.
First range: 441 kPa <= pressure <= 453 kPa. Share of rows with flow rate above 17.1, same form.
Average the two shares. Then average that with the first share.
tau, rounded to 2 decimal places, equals 0.60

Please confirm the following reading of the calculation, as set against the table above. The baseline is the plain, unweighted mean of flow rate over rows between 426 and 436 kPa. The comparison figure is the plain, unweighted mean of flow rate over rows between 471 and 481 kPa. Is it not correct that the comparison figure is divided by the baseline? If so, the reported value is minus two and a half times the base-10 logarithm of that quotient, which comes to -0.11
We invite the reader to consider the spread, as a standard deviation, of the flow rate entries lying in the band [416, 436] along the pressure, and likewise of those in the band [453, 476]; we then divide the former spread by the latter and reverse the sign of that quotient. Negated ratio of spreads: -0.80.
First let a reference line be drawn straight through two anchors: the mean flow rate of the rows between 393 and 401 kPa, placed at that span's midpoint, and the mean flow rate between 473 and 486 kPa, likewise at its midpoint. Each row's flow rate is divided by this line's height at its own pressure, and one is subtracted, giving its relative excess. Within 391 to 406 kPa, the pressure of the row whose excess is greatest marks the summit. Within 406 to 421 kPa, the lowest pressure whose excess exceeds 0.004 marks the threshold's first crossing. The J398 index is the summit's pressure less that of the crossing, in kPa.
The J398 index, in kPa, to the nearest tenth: -10.0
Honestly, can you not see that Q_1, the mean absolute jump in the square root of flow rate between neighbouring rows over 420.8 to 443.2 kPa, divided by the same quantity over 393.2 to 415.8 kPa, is 1.31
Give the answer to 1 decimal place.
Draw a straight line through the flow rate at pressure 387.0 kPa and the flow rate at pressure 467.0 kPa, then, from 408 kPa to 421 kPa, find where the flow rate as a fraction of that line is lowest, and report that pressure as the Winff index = 419.5 kPa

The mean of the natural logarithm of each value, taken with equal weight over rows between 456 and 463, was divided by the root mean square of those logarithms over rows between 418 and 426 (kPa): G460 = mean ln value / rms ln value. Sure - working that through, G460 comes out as 0.973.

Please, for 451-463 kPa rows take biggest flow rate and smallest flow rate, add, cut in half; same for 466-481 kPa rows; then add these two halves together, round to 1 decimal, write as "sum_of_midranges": 33.4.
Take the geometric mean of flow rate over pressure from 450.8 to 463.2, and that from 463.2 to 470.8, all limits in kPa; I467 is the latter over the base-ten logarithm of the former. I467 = 14.2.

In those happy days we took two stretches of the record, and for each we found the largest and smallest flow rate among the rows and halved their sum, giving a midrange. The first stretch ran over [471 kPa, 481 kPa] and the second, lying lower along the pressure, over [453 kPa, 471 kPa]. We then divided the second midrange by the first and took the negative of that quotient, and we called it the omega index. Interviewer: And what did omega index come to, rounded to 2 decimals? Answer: -0.84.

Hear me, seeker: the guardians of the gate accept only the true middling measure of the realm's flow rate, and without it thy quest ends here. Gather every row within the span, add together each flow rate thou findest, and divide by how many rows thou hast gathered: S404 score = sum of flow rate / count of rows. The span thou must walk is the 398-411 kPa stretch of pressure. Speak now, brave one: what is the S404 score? 18.2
